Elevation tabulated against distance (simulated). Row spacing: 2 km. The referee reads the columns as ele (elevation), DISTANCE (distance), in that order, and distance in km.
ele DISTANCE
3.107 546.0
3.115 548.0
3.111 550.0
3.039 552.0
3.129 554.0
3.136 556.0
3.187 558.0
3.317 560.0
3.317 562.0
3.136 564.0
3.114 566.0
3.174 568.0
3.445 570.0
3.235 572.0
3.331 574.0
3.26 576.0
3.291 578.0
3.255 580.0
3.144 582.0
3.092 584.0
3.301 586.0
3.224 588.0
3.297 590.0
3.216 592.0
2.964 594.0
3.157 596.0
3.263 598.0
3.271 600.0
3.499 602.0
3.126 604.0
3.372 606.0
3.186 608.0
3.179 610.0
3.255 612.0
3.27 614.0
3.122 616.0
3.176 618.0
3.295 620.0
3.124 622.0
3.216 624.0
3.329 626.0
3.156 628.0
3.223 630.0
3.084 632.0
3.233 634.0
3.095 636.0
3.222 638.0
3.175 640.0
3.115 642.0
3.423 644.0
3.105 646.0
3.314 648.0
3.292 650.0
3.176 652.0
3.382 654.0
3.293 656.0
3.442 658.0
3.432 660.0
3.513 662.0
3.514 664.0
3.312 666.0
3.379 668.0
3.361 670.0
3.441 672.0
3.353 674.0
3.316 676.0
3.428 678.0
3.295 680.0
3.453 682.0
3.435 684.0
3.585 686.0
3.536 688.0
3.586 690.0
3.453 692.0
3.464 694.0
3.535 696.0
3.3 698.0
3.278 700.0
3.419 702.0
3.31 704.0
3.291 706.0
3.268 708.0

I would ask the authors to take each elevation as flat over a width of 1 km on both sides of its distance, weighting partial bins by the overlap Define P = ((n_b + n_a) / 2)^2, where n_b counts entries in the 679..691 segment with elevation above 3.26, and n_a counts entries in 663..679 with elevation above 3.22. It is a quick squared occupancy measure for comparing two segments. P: 49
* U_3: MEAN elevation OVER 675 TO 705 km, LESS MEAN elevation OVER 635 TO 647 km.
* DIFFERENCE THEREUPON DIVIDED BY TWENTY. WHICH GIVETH 0.012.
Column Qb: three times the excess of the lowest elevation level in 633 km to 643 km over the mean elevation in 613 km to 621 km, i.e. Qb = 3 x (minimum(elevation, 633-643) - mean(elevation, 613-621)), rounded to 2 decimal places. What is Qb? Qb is -0.36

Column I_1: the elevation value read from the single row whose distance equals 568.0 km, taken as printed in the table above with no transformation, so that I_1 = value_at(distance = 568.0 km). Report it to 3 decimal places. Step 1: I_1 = 3.174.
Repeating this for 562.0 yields 3.317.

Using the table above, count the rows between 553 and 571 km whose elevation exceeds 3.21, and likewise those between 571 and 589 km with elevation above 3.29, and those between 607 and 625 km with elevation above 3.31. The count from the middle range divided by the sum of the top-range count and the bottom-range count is 1.0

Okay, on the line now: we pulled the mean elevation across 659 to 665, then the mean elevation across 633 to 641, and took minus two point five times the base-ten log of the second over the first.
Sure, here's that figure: 0.10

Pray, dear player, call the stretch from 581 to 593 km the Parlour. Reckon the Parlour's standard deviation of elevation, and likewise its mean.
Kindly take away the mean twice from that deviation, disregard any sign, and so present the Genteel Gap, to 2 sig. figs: 6.3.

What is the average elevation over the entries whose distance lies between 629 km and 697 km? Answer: 3.35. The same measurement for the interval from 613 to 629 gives 3.21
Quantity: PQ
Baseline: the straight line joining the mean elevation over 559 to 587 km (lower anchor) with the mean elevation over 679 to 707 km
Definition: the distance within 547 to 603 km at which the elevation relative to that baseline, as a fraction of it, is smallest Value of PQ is 594.0 km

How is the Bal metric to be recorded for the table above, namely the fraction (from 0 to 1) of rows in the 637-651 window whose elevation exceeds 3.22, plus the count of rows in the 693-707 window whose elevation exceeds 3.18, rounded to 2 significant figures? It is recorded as 7.6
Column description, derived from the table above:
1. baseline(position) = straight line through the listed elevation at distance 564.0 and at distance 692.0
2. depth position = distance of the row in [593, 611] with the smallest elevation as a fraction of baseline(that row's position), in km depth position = 594.0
